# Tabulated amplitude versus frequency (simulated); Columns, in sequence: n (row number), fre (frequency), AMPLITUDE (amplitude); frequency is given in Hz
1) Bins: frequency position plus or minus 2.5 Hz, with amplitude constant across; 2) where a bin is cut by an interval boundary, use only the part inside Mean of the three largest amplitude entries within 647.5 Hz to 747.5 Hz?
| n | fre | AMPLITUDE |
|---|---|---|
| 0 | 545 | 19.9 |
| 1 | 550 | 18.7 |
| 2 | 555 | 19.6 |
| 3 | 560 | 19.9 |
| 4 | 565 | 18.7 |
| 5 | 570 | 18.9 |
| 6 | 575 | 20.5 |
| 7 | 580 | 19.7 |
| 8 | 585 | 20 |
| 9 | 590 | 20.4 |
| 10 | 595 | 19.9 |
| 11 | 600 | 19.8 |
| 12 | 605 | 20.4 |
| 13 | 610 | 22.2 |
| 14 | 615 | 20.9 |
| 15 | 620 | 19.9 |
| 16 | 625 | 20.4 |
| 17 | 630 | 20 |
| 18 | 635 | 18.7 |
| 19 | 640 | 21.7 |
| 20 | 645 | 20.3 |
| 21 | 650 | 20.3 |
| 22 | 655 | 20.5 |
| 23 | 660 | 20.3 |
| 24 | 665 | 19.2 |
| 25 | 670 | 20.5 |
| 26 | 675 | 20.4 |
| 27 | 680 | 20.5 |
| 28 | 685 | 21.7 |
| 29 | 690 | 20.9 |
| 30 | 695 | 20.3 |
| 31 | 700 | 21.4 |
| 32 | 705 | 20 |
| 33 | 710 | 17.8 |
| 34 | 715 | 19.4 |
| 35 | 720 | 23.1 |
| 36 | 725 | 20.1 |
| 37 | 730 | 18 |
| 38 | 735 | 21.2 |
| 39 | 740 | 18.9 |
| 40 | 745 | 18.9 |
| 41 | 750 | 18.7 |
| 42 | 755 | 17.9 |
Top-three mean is 22.1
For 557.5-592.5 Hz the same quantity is 20.3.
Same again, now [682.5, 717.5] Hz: 21.3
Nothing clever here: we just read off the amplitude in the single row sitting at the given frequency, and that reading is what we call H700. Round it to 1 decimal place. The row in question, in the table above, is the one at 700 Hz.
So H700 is 21.4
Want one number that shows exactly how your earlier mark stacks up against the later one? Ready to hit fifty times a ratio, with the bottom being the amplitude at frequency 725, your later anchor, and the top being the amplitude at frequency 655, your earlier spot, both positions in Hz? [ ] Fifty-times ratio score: 51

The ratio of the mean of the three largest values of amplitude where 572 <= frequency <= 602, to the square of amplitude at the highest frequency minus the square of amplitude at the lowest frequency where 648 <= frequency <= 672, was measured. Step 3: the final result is 2.5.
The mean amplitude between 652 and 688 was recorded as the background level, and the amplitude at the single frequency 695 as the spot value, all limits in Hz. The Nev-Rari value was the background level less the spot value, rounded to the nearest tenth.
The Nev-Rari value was 0.1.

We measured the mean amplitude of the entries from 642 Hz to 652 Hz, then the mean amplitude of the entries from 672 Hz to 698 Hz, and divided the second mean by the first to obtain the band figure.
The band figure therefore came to 1.02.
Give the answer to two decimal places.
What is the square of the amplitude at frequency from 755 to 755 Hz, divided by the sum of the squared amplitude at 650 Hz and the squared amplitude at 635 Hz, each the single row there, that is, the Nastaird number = 0.42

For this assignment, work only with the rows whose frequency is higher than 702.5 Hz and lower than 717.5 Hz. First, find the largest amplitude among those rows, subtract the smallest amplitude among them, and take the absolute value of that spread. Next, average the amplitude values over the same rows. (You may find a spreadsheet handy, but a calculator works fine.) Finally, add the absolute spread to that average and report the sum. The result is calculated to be 21.3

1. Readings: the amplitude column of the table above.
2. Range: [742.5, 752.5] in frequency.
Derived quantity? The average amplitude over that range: 18.8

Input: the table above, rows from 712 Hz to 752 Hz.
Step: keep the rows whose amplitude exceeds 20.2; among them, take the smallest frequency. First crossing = 720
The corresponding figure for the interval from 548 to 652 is 575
